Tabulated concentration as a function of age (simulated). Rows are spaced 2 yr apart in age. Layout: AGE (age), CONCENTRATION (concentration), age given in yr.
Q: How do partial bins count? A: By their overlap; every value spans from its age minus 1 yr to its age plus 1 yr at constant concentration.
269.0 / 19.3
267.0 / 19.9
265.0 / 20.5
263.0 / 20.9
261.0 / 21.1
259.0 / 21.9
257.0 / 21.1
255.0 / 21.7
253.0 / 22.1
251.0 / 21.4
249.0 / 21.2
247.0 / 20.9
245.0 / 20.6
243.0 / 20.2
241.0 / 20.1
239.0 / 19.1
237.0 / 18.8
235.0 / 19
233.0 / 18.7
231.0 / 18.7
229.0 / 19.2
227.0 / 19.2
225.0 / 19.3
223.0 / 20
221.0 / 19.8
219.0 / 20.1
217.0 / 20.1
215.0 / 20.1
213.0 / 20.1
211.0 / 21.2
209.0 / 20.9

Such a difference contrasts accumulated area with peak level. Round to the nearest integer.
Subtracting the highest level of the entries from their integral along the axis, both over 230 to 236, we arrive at 94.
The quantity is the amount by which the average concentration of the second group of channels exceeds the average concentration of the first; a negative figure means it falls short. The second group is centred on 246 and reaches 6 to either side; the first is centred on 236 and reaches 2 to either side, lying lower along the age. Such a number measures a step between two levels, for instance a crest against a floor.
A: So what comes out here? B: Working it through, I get 1.8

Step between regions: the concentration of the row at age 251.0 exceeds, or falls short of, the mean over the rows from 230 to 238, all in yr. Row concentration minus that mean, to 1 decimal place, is 2.6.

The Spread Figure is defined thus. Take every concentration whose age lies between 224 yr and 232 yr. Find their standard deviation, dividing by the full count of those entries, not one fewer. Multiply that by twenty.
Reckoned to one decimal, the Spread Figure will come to 4.7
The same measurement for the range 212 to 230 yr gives 7.8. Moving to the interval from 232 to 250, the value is 18.1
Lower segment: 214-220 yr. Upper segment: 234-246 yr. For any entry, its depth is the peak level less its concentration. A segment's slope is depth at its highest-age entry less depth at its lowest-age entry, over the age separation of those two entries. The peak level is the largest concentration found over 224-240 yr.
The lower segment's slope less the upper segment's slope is 0.16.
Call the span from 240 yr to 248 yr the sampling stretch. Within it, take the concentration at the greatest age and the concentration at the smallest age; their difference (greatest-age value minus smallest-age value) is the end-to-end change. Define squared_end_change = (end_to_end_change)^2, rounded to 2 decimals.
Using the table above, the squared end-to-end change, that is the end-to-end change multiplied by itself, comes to 0.64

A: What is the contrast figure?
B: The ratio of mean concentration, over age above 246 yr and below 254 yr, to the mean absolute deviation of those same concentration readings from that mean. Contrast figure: 61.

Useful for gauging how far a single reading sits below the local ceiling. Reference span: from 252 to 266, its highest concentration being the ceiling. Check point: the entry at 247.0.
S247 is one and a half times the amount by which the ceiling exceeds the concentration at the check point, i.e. 1.8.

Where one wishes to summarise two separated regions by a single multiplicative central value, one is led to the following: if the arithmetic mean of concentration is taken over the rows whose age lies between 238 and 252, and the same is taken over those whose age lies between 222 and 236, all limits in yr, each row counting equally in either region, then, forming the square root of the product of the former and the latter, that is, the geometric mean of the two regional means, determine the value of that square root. 19.8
